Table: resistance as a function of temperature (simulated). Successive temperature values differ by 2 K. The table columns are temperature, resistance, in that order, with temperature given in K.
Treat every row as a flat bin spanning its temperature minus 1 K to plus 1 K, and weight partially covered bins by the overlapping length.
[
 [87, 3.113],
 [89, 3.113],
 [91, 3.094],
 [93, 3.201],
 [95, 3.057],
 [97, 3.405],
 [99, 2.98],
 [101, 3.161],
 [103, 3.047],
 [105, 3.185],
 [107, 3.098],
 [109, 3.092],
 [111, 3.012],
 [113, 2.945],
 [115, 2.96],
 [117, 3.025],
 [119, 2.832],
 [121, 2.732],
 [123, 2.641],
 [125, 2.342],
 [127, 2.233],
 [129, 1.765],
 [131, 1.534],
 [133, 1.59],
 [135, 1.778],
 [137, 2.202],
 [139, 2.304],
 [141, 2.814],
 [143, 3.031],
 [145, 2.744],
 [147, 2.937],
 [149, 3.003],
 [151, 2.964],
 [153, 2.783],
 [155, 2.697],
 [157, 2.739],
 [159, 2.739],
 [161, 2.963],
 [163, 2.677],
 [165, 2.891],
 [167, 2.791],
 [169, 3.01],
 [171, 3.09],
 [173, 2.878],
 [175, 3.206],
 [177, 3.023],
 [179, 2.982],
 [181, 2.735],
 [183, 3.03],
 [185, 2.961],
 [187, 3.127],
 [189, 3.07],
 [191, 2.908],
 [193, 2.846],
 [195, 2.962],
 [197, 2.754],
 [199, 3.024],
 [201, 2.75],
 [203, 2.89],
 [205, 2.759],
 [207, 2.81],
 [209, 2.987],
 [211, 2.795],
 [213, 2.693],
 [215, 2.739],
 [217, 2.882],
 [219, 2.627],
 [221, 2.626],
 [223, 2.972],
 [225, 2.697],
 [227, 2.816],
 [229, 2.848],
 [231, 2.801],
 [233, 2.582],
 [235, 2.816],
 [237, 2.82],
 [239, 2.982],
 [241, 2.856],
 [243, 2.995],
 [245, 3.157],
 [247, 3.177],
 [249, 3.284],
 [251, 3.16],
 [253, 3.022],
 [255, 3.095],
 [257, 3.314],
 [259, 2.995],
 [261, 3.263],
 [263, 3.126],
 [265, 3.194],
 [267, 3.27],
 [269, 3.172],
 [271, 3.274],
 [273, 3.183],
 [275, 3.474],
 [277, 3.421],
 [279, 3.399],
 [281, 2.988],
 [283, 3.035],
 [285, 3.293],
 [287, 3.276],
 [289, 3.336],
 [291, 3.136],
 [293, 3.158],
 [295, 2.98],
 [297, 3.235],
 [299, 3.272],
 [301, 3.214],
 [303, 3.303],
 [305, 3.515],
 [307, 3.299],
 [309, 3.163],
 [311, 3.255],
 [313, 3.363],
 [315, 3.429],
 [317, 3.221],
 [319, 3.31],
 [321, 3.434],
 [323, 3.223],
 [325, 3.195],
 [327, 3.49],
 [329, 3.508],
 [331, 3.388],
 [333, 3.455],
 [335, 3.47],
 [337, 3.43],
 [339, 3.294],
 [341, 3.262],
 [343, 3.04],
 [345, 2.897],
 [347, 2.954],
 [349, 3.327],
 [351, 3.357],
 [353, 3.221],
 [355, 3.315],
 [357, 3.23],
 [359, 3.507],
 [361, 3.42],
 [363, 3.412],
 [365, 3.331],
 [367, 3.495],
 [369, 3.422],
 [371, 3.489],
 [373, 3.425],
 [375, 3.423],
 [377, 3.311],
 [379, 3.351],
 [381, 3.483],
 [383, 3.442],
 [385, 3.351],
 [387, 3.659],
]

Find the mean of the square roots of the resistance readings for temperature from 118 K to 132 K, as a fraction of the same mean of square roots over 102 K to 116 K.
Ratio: 0.86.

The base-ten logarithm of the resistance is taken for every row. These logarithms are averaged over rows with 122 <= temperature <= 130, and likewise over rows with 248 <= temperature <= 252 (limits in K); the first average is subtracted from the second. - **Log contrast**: 0.16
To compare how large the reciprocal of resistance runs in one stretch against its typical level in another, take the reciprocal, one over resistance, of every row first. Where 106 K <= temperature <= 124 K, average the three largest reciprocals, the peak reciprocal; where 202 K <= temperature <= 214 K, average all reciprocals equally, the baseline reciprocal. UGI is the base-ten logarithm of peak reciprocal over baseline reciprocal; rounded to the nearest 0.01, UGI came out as 0.01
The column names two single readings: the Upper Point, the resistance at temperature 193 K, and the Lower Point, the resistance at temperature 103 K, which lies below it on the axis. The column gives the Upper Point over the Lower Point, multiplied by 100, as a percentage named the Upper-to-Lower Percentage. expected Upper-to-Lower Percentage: 93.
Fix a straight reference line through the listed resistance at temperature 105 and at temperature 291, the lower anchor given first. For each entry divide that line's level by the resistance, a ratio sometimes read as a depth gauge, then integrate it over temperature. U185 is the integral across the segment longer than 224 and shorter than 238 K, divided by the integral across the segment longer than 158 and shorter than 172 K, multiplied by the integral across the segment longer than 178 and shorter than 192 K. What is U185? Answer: 15.4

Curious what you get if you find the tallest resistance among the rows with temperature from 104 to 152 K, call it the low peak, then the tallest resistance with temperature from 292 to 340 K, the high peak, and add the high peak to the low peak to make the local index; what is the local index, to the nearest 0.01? 6.70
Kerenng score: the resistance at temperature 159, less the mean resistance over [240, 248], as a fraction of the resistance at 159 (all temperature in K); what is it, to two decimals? -0.11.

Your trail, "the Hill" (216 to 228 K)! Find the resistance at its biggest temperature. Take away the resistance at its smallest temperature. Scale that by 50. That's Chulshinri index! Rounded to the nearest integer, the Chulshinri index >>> -3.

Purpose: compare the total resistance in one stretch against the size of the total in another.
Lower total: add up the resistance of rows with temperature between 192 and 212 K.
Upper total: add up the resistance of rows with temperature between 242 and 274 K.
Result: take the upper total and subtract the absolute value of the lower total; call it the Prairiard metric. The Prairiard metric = 22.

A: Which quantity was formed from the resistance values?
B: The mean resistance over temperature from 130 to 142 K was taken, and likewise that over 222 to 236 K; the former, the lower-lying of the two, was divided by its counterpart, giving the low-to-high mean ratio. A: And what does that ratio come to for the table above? 0.73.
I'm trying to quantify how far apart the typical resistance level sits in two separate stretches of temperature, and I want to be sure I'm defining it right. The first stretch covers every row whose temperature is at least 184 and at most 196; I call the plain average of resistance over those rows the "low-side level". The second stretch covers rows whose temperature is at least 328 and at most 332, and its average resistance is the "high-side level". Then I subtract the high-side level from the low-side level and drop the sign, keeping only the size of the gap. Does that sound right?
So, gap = 0.47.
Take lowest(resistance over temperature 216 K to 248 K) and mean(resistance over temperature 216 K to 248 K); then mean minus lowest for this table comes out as 0.27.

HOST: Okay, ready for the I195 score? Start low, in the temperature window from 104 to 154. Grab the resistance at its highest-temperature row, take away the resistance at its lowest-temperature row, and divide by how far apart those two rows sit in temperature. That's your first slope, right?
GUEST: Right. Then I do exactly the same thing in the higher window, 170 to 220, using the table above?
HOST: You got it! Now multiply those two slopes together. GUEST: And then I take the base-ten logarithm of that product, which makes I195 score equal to -4.09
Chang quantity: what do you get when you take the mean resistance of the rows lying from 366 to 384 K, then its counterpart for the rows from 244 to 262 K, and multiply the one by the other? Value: 10.8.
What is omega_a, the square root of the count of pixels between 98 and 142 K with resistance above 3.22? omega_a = 0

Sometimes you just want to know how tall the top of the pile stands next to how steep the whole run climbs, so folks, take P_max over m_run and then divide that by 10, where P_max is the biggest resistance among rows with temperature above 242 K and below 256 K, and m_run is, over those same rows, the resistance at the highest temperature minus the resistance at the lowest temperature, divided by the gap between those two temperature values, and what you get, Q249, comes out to 39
